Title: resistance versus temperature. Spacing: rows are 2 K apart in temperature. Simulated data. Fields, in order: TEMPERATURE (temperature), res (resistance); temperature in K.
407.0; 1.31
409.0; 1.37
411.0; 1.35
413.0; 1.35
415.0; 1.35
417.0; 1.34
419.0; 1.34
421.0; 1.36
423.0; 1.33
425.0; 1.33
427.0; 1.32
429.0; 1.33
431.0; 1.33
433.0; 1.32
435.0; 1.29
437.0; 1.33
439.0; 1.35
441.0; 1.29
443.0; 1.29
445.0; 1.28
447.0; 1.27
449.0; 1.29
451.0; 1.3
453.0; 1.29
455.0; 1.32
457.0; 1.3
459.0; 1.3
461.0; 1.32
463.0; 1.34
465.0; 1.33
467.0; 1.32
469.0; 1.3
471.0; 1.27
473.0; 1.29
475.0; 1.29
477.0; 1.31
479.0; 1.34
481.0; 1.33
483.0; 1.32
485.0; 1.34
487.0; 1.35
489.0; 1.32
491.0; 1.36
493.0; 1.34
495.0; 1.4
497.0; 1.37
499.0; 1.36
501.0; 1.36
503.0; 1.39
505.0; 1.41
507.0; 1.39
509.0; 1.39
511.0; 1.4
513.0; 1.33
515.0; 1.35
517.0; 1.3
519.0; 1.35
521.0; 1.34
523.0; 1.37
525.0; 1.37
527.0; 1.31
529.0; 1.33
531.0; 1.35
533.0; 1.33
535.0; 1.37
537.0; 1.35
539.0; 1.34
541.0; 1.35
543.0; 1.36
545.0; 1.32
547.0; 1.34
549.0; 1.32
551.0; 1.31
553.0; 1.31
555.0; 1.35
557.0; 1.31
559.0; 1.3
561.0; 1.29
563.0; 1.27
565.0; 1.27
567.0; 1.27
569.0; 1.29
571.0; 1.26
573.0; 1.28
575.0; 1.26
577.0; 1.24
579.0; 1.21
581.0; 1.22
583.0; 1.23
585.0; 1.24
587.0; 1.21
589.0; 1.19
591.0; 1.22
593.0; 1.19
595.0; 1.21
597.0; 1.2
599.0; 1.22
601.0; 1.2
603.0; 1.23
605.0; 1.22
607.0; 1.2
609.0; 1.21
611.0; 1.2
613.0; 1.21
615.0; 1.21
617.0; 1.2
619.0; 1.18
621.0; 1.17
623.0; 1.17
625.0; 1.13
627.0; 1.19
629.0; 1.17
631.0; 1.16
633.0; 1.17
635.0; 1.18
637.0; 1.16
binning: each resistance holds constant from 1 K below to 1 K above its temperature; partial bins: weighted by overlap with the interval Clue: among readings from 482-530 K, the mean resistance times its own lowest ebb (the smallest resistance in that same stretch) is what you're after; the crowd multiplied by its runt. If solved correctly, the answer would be 1.76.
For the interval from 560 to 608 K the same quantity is 1.47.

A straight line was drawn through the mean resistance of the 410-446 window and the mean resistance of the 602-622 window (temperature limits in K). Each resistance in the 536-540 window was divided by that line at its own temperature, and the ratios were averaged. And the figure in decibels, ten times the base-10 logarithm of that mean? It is 0.31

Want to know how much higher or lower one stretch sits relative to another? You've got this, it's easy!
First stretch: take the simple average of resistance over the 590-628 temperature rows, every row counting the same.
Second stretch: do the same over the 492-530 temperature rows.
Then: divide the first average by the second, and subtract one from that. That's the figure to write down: -0.12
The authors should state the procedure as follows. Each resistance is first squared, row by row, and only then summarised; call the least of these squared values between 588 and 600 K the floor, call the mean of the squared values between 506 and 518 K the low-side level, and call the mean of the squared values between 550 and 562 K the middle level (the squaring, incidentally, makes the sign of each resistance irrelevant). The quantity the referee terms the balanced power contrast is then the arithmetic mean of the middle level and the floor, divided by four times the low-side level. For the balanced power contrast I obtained 0.212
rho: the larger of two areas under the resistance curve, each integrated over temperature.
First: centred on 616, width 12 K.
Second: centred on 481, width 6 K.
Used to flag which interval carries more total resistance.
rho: 14.3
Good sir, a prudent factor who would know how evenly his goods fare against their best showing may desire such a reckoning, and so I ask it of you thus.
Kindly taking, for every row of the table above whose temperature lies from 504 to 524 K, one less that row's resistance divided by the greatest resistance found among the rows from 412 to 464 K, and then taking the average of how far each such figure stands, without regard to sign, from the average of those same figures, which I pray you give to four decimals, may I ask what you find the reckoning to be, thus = 0.0213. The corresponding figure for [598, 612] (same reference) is 0.0075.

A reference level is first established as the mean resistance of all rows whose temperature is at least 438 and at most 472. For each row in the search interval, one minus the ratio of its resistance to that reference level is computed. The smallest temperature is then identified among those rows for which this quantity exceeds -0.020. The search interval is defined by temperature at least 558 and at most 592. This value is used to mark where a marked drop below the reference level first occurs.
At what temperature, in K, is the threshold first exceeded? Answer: 559.0 K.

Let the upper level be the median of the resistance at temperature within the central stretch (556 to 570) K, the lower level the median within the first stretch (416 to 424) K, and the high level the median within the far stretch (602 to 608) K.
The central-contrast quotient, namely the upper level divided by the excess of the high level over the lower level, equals -11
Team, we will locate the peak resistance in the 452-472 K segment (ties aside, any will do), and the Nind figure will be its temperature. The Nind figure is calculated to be 463.0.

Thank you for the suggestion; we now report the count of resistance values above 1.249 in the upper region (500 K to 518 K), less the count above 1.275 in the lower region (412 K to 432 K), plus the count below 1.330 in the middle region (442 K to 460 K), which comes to 8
